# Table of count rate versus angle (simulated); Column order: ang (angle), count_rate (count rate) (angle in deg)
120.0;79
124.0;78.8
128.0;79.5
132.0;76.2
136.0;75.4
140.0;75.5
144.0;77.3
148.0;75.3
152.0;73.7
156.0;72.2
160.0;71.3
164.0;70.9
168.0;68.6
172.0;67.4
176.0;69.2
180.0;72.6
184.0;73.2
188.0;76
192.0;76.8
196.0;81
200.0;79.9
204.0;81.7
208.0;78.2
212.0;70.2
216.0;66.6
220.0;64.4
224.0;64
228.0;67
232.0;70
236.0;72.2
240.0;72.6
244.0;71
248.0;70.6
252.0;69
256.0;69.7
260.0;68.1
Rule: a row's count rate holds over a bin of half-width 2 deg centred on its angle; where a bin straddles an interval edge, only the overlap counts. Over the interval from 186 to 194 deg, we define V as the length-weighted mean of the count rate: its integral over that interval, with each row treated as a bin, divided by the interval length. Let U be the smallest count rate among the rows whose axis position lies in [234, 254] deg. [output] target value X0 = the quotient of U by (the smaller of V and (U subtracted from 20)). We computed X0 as -1.41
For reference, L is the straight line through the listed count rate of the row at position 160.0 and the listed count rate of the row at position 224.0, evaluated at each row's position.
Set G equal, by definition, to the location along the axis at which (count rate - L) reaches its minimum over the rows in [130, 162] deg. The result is 160.0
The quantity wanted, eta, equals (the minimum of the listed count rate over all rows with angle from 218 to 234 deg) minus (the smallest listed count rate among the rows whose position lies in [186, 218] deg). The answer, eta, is -3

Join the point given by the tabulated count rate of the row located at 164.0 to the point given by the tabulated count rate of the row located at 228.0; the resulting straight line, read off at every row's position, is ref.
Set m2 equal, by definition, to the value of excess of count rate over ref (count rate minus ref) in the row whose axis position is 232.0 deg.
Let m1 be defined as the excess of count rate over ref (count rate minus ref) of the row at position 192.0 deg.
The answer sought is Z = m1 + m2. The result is 11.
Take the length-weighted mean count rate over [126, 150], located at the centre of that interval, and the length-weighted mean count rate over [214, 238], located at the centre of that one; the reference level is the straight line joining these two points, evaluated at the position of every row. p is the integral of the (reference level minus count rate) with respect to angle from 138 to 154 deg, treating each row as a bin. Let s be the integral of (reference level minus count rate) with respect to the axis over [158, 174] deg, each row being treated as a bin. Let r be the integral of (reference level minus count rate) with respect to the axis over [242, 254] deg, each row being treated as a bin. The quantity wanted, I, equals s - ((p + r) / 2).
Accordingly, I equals 94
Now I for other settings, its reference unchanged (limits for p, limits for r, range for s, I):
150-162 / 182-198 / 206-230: 27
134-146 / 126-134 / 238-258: -110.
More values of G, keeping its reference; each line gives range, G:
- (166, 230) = 172.0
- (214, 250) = 220.0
